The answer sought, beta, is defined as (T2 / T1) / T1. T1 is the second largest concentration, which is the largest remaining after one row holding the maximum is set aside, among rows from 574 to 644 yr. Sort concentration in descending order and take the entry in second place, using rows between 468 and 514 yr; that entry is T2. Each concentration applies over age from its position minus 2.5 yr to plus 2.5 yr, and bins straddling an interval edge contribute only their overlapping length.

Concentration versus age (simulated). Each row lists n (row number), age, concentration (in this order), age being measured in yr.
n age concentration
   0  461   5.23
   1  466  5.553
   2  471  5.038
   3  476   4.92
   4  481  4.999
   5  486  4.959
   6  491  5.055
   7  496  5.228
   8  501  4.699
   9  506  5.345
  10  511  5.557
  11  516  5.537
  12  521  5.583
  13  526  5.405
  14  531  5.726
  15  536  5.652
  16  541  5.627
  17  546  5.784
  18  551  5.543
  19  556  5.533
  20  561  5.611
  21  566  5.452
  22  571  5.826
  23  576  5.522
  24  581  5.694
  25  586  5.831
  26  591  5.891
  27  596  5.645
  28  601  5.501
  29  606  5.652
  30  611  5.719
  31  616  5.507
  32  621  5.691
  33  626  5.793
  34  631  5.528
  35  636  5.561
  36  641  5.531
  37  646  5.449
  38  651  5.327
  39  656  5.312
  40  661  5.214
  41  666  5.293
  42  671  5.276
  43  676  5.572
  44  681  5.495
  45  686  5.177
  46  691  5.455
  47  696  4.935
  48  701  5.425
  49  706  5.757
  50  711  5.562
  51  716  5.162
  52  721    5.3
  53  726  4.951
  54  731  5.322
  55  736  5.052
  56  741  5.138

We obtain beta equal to 0.16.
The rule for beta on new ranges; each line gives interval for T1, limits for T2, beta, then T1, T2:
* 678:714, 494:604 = 0.19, 5.562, 5.831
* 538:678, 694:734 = 0.16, 5.831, 5.562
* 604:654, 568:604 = 0.18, 5.719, 5.831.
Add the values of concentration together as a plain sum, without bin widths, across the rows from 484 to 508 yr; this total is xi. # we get 25.3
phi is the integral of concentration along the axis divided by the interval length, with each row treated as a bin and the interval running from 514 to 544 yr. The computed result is 5.59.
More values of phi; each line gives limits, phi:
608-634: 5.65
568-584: 5.68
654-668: 5.27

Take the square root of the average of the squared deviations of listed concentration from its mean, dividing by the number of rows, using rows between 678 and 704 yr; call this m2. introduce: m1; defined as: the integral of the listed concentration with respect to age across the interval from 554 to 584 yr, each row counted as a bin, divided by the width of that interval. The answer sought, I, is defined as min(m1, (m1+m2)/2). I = 2.91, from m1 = 5.61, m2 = 0.21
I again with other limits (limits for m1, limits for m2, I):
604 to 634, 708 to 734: 2.92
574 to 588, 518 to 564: 2.89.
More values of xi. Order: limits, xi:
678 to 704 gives 26.5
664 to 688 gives 26.8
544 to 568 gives 27.9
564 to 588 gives 28.3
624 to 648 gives 27.9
